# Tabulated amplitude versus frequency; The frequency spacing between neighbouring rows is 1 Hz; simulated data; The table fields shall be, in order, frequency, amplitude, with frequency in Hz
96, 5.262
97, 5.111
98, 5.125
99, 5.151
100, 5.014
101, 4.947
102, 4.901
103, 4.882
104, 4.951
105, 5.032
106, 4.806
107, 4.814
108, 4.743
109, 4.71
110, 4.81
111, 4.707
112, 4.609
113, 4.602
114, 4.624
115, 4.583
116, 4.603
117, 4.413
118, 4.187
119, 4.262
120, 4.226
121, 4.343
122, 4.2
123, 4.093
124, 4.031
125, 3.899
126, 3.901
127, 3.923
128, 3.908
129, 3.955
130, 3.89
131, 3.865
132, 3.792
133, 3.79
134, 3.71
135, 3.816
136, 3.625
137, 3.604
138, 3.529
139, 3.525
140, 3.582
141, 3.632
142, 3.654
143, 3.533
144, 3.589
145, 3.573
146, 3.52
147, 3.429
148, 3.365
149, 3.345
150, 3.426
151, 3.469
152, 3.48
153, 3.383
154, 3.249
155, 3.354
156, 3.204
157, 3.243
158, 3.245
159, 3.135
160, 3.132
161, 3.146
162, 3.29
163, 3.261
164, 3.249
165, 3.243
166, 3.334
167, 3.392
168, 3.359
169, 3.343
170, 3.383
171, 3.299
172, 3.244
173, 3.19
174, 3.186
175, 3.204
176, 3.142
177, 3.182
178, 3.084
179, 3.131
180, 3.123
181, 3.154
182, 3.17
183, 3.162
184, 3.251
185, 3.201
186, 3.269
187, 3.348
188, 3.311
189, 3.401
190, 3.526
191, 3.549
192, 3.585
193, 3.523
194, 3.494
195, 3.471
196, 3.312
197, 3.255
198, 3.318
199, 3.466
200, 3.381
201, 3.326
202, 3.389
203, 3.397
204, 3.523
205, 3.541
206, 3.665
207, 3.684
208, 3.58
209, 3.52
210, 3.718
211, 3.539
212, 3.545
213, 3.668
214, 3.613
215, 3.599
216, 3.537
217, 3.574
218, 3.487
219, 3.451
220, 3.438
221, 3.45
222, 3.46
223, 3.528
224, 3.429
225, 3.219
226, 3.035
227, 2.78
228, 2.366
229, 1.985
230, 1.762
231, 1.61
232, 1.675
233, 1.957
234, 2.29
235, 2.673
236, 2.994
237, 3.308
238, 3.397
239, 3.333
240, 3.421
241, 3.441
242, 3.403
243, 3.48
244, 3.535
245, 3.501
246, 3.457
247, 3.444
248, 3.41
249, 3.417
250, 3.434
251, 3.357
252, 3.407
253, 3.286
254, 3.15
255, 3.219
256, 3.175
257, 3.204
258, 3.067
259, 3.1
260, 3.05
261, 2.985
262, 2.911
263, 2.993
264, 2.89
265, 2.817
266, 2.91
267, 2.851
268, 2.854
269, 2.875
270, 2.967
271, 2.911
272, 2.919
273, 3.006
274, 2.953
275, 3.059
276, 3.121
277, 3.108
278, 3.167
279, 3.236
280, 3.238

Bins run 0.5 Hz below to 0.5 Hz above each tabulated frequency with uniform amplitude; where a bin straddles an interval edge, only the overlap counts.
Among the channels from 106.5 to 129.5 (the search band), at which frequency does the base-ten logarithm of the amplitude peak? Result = 107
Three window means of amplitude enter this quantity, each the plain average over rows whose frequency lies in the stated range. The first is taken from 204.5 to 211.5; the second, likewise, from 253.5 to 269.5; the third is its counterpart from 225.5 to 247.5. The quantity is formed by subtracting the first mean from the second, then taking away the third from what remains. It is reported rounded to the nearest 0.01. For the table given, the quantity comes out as -3.46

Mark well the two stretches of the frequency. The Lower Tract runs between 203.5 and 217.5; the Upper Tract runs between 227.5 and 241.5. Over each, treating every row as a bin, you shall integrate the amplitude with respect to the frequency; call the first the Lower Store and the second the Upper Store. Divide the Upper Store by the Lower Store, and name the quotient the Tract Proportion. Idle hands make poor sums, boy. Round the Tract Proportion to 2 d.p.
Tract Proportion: 0.72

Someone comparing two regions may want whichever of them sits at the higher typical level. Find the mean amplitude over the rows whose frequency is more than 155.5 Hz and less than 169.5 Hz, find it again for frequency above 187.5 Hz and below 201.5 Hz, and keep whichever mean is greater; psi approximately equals 3.42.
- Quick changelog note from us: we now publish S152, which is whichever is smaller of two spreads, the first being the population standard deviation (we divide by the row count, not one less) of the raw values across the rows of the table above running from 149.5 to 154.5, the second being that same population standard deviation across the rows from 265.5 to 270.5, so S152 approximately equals 0.043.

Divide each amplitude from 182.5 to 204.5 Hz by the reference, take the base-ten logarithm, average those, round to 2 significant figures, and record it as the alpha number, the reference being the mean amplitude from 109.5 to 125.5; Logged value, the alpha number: -0.11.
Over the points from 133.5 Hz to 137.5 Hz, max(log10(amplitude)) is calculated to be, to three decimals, 0.582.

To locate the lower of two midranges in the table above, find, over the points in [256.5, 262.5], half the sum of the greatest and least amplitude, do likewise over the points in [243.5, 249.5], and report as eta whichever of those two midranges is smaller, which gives 3.06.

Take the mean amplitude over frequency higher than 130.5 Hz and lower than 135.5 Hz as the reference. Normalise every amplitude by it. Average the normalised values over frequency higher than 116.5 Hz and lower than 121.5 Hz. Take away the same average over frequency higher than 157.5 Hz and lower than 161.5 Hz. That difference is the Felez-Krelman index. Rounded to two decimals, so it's 0.30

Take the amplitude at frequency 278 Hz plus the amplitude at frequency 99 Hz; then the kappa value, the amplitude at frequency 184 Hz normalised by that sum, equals 0.39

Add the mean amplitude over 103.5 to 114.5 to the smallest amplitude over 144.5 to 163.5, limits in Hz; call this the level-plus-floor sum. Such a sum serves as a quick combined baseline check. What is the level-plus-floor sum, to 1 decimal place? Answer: 7.9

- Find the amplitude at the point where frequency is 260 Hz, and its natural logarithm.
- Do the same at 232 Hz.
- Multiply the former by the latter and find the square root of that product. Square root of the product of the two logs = 0.76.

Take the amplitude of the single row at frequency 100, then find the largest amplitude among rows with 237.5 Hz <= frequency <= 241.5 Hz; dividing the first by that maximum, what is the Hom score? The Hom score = 1.46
